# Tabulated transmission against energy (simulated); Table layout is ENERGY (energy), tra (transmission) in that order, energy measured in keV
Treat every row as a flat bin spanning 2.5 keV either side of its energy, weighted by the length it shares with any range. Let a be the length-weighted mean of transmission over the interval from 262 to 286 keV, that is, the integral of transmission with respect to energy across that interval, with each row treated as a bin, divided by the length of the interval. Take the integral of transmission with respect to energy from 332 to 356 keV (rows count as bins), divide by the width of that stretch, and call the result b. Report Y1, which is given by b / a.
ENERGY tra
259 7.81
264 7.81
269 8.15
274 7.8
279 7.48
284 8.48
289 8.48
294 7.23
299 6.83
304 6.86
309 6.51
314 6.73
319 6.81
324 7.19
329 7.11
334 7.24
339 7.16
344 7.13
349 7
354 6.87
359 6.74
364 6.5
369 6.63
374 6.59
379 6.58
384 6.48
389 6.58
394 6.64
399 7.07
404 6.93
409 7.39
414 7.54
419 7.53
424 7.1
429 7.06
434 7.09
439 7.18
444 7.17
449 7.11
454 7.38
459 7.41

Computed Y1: 0.89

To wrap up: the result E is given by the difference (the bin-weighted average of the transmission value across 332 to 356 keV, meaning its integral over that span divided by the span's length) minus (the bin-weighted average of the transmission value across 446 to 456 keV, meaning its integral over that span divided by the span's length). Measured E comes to -0.15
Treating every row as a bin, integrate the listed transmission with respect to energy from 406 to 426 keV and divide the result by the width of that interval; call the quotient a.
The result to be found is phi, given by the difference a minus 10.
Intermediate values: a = 7.39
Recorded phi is -2.6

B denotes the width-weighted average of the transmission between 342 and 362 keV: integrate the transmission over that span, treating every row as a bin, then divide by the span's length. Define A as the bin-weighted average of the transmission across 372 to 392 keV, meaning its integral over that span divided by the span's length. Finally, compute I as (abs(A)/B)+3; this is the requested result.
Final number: 3.95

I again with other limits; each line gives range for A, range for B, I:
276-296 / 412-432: 4.09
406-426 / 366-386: 4.12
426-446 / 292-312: 4.04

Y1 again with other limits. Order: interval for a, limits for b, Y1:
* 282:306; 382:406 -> 0.89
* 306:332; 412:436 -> 1.06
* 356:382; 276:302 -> 1.16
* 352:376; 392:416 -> 1.07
